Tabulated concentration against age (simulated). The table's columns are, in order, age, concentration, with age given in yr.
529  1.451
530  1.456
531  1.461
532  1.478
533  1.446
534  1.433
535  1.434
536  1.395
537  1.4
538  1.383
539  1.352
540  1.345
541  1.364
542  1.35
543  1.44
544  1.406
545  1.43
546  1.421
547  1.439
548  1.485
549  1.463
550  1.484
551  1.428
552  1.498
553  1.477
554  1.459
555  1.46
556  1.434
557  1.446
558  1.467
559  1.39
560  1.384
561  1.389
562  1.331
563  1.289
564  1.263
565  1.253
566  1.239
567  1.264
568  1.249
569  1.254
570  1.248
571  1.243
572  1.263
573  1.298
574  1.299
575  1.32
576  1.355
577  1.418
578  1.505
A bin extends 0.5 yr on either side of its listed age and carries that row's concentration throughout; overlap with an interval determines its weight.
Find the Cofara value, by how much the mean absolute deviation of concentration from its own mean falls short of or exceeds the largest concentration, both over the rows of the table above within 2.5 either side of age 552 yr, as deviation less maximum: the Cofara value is -1.48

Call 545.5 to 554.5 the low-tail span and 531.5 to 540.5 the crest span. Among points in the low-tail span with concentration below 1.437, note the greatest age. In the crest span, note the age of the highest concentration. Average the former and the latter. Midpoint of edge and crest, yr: 541.5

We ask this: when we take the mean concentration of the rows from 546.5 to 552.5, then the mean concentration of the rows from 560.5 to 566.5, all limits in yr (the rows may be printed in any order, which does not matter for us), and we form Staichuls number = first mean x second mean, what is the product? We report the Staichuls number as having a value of 1.90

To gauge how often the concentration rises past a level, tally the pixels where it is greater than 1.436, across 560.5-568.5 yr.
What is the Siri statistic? 0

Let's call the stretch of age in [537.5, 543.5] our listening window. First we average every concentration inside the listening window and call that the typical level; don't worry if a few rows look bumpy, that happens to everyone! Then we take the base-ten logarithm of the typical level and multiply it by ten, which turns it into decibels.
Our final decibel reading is 1.37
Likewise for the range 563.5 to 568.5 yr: 0.98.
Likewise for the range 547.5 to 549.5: 1.68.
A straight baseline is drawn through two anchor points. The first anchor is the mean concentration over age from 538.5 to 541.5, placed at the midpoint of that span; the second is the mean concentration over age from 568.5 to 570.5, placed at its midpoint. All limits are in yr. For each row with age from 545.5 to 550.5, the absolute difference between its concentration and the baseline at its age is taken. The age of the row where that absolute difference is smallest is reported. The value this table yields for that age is 546 yr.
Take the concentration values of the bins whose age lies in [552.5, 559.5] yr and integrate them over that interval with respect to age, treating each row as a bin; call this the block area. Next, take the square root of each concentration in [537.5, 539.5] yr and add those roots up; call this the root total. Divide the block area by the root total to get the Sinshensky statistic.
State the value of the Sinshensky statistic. 4.3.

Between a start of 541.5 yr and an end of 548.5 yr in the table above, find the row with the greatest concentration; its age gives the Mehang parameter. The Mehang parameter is 548 yr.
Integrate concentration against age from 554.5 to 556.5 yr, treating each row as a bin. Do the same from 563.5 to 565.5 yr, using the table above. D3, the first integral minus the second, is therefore 0.38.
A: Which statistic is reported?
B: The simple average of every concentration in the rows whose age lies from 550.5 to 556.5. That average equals 1.46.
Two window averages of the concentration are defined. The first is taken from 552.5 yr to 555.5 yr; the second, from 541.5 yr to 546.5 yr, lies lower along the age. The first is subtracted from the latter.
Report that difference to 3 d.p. -0.056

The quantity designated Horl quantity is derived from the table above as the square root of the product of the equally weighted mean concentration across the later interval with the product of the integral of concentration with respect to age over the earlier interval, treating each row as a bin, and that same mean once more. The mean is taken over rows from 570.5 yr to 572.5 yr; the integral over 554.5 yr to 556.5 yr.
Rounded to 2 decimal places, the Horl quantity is 2.13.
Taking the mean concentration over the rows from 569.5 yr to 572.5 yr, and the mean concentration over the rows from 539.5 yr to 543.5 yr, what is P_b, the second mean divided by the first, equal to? 1.10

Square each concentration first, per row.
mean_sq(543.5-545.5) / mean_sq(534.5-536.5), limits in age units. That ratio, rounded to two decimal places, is 1.00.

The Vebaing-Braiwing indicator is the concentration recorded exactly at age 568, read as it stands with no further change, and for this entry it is 1.249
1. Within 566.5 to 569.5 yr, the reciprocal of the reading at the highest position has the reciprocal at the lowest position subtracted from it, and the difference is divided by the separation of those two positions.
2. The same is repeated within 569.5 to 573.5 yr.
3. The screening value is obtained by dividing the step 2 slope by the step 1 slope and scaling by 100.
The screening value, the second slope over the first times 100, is -326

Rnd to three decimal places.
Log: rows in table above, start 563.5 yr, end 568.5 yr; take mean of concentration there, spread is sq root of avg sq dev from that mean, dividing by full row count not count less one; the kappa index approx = 0.009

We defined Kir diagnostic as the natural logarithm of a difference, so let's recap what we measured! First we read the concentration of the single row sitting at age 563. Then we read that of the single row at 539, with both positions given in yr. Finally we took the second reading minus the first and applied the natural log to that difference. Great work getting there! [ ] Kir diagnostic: -2.8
